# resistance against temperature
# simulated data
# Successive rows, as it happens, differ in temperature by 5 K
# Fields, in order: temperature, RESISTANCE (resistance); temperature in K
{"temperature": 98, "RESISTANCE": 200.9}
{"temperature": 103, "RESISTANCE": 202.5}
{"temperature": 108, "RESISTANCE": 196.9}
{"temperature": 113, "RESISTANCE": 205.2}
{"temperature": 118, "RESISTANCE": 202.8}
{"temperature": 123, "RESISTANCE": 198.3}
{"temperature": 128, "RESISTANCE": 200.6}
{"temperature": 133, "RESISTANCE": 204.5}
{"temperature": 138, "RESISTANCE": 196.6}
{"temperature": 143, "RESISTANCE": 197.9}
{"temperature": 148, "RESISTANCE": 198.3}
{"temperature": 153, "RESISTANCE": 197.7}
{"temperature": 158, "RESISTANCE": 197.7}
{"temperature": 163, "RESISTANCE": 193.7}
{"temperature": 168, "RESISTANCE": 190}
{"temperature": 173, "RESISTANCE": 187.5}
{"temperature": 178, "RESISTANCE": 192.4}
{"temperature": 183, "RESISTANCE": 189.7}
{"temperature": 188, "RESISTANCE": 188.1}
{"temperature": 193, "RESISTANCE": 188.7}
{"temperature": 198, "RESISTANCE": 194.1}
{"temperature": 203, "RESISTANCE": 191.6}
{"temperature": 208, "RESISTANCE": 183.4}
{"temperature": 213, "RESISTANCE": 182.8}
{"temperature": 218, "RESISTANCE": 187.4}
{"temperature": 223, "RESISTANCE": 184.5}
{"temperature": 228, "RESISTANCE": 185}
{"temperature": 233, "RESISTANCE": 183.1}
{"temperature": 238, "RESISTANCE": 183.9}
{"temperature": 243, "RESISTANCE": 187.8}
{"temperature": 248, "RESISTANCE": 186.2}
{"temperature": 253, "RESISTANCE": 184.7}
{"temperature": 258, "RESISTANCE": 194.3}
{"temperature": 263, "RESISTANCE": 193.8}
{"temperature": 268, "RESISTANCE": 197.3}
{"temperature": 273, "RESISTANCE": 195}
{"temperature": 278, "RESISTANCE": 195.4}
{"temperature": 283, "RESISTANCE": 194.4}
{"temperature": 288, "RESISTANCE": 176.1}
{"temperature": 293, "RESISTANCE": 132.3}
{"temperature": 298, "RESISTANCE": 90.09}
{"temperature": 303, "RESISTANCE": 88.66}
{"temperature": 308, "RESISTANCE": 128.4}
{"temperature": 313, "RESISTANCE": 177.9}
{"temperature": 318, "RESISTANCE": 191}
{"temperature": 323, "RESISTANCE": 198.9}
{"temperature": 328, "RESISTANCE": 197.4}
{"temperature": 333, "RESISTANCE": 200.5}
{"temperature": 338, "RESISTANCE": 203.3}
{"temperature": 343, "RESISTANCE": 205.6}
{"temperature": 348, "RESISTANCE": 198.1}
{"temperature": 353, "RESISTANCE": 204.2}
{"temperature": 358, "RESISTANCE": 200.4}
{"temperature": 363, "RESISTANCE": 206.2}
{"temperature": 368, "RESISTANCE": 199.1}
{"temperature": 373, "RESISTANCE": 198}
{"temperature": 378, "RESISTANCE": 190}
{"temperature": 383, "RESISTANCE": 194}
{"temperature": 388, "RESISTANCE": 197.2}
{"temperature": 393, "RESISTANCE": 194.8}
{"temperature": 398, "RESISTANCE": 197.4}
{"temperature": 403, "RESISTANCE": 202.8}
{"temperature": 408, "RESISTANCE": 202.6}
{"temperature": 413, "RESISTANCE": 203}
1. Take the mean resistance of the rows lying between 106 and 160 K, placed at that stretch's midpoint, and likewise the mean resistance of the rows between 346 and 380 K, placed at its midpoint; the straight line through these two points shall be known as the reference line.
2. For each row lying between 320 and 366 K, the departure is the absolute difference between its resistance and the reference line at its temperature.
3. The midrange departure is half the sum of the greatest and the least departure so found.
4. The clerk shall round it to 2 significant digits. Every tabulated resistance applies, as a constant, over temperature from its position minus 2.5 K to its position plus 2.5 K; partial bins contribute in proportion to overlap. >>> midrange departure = 3.7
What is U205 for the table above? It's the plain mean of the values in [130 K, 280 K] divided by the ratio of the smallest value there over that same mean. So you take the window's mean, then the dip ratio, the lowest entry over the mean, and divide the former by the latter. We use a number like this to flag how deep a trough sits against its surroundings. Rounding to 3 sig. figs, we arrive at 200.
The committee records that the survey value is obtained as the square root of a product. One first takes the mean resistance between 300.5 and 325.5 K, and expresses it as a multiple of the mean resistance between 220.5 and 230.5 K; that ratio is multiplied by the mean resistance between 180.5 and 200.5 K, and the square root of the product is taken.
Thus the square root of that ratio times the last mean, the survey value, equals 12.7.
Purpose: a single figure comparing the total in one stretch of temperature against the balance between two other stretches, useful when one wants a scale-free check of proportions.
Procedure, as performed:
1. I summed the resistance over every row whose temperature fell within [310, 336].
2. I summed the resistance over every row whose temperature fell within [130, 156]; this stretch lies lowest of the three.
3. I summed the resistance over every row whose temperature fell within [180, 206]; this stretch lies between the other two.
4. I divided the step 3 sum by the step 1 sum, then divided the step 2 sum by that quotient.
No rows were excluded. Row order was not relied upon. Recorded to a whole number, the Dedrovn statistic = 1009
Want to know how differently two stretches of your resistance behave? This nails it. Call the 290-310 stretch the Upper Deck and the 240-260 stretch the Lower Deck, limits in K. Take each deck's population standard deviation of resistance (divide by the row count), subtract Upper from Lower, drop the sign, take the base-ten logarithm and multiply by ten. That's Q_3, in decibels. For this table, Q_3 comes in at 12.3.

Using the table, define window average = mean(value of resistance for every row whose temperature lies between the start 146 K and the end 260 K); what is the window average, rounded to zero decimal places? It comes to 189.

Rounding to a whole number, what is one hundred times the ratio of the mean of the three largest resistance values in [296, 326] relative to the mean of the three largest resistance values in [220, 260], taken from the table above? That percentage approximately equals 100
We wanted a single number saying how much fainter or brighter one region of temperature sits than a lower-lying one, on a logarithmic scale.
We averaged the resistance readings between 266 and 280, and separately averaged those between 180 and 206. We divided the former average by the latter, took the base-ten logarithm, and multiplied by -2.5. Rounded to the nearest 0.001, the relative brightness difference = -0.031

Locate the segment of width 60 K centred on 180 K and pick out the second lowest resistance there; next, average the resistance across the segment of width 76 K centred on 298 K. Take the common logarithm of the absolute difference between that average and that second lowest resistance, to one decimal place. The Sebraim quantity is 1.2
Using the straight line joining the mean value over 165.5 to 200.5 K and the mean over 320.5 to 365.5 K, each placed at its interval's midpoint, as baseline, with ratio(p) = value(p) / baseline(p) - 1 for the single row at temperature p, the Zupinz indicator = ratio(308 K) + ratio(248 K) -0.40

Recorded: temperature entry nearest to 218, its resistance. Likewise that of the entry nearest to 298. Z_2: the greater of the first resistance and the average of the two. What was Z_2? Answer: 187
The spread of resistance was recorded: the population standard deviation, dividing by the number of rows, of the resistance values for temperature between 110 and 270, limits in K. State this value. 6.5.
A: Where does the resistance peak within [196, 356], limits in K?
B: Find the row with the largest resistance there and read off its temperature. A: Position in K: 343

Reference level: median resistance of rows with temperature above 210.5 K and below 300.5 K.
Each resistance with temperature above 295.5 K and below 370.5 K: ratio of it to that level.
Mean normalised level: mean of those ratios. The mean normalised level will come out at 0.97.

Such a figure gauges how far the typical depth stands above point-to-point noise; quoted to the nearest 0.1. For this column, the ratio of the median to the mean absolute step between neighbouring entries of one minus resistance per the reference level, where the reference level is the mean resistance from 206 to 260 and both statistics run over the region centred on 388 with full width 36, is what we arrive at -2.7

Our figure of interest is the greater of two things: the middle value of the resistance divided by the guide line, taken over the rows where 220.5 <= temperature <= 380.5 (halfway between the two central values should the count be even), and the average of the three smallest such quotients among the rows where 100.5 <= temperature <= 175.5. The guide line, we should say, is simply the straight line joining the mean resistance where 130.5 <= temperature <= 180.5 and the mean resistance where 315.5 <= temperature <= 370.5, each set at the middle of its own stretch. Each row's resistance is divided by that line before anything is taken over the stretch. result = 0.977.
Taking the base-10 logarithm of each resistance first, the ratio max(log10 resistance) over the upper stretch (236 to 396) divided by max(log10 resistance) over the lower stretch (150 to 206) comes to 1.01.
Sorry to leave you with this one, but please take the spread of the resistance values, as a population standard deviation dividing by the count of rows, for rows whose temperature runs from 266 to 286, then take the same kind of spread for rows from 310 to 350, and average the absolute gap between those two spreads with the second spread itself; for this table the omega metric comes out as 7.6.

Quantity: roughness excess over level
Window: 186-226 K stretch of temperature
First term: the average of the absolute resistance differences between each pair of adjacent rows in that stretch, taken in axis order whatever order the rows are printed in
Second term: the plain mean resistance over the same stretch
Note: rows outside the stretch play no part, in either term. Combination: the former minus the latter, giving -184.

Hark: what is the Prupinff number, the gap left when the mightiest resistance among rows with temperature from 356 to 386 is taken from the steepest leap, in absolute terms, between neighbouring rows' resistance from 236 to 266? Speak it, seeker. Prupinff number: -197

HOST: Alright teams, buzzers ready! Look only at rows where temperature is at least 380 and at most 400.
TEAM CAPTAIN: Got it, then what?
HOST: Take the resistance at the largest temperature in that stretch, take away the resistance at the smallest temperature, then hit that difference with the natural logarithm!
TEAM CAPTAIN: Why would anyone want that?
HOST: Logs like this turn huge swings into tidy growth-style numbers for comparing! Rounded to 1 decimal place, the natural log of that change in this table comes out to 1.2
